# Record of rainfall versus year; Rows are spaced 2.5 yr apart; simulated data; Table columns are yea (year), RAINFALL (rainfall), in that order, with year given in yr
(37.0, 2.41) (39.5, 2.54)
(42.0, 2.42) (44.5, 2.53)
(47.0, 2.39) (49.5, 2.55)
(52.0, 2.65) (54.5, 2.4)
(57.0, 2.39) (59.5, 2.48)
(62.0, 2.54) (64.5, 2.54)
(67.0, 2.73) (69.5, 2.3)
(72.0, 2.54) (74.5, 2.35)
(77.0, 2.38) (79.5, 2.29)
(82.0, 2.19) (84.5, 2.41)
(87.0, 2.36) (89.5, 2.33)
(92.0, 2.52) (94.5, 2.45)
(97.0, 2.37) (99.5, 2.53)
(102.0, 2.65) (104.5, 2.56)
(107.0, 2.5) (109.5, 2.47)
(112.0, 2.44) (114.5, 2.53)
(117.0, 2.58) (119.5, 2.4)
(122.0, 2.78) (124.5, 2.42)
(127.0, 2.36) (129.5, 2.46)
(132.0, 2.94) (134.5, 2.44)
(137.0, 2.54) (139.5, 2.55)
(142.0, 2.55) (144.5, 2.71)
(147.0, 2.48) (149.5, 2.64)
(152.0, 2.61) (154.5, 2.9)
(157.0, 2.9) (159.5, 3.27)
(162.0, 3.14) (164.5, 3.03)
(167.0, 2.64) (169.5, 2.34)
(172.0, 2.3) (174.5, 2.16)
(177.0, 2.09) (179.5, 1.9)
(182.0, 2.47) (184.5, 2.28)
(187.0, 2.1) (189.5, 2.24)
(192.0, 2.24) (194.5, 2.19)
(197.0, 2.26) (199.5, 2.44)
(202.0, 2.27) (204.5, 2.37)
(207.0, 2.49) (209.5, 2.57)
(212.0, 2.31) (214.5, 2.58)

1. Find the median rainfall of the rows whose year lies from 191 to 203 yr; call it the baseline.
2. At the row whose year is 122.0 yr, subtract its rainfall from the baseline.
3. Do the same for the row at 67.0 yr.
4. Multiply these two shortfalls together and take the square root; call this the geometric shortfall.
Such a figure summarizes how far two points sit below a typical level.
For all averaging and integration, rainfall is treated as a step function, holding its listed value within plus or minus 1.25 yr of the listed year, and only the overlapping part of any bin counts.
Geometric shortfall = 0.5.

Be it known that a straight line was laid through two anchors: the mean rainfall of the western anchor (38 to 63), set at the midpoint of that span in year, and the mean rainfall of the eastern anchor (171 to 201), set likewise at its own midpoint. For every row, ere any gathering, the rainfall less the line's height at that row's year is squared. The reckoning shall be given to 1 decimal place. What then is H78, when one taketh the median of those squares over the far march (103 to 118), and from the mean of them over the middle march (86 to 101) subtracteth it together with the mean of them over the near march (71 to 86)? 0.0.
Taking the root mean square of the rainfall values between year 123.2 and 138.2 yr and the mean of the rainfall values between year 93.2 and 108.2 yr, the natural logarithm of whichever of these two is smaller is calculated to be 0.920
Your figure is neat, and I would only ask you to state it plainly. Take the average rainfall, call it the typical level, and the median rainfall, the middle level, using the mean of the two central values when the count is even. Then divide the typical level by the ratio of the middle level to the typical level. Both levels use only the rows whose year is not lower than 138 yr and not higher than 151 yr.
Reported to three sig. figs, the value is 2.62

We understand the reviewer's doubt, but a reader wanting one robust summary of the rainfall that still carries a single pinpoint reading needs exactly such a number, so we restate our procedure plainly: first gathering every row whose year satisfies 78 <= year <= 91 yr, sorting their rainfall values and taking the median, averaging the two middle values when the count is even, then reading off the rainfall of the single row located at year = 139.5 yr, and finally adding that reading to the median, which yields 4.88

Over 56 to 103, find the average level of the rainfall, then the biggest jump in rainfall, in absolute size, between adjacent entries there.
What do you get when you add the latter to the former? 2.87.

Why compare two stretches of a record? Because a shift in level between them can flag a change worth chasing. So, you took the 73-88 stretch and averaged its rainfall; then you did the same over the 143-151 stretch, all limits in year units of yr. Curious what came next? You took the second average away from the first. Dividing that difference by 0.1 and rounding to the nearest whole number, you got -3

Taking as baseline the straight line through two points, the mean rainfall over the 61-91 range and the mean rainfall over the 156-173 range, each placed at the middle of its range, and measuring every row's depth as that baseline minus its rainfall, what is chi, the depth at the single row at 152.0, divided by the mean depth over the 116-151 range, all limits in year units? 1.3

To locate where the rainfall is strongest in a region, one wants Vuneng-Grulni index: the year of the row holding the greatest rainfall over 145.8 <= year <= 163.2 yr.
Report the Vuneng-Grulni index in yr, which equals 159.5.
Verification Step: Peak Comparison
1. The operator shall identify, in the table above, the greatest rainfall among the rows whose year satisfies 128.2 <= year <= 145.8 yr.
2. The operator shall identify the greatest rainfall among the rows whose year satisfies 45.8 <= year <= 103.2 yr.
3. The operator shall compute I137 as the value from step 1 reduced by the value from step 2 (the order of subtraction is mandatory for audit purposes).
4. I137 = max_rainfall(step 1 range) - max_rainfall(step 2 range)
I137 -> 0.21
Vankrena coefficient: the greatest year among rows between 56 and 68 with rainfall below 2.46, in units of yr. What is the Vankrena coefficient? 57.0 yr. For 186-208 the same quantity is 204.5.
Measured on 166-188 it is 187.0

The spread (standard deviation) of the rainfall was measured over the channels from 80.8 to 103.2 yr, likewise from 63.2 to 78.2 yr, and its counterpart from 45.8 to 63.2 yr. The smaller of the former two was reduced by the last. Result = 0.03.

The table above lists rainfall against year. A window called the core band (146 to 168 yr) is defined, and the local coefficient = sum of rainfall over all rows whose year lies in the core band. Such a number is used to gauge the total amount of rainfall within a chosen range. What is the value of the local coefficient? 25.6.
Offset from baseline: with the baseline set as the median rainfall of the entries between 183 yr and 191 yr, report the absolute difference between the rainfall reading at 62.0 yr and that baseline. 0.30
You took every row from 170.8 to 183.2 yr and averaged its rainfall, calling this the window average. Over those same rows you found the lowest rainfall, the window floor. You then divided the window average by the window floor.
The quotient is 1.15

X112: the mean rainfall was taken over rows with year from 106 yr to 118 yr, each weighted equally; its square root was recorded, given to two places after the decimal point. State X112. 1.58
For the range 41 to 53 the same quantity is 1.58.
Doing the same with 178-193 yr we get 1.48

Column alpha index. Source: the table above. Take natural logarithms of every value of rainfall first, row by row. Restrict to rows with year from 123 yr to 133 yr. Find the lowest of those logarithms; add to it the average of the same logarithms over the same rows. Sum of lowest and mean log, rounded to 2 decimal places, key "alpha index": 1.79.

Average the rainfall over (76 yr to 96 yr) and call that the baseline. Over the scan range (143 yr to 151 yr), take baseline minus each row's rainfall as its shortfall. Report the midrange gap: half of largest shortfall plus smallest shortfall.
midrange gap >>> -0.23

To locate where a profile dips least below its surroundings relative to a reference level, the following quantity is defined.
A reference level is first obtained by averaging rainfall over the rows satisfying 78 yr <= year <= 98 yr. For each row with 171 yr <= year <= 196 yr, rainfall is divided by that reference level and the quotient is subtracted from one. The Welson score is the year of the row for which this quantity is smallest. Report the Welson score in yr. 182.0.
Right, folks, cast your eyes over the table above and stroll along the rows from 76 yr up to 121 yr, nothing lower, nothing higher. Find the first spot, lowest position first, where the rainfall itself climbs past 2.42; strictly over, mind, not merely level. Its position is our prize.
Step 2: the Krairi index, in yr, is 92.0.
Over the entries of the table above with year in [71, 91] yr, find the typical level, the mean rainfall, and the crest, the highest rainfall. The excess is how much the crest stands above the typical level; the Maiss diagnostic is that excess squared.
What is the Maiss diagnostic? 0.034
